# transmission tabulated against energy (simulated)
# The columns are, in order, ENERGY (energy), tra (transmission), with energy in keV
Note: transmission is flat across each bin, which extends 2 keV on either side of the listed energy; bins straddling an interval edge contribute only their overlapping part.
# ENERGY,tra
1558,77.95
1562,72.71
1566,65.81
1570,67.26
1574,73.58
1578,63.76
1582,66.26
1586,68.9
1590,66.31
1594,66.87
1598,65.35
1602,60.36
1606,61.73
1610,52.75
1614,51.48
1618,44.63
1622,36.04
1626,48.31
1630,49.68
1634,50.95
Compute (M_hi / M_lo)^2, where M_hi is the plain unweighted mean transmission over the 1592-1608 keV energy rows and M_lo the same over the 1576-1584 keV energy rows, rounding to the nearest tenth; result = 1.0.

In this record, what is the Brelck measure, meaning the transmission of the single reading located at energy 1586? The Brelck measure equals 68.9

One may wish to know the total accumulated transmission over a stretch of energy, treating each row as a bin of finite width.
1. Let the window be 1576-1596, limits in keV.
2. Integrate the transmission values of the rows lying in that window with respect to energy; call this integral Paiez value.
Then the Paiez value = 1328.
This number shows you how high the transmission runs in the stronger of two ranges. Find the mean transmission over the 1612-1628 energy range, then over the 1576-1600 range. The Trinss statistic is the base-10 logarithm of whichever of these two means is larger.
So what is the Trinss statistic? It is 1.821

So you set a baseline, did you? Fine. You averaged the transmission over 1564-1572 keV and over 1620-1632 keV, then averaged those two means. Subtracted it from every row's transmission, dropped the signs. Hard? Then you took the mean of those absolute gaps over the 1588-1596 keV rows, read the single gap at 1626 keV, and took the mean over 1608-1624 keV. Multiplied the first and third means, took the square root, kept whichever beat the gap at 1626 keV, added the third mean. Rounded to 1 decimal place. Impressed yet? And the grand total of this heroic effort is 19.5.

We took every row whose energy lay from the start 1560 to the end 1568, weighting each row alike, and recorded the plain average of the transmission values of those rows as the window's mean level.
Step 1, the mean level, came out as 69.3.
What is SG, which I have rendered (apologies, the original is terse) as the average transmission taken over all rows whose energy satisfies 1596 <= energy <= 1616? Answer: 58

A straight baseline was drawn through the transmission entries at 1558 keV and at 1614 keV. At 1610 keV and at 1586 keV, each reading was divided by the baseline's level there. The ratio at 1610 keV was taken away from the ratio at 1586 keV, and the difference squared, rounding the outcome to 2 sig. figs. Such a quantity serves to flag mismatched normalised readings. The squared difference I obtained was 0.0058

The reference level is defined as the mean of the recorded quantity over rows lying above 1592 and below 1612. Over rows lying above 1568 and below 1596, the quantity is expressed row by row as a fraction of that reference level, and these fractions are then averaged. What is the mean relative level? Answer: 1.10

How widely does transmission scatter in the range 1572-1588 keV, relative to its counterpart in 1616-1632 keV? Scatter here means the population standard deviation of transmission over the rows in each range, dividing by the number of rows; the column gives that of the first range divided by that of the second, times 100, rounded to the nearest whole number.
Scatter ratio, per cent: 68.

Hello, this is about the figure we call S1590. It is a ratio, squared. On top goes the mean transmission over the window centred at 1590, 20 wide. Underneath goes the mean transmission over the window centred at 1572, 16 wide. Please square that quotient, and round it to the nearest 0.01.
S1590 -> 0.97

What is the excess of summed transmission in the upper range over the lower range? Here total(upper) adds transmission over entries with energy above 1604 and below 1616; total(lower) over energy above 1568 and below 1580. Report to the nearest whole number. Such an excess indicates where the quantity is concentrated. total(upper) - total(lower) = -39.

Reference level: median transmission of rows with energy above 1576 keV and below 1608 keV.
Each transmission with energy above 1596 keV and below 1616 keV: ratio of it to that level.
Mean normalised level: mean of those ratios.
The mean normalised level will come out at 0.89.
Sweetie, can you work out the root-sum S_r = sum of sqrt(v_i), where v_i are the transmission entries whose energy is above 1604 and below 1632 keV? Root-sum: 49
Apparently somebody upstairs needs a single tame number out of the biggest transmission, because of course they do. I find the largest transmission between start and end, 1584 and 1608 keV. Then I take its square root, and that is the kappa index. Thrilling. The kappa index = 8.3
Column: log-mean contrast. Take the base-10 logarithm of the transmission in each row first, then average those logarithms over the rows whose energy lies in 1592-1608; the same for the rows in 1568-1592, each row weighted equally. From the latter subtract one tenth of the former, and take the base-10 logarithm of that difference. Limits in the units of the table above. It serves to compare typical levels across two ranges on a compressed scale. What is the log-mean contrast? 0.217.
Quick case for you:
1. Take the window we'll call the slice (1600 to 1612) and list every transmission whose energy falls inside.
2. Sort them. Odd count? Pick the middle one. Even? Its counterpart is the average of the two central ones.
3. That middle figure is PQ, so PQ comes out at 60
